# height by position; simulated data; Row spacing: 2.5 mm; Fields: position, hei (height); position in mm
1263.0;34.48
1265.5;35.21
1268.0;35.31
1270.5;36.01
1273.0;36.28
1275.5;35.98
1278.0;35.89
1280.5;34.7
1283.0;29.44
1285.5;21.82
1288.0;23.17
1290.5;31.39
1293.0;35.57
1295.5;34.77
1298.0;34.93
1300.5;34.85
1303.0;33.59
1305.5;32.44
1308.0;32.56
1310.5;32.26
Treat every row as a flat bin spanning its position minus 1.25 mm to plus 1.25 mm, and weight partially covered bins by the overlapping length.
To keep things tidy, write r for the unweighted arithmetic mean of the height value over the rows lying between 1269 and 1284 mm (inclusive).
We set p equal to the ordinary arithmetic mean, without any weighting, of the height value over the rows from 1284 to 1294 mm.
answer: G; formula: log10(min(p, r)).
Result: 1.45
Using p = 28.0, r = 35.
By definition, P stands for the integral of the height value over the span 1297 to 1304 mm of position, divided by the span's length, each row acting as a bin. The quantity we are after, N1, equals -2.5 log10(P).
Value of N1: -3.84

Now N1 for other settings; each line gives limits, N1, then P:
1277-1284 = -3.81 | 33.4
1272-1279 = -3.89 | 36.0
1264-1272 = -3.88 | 35.5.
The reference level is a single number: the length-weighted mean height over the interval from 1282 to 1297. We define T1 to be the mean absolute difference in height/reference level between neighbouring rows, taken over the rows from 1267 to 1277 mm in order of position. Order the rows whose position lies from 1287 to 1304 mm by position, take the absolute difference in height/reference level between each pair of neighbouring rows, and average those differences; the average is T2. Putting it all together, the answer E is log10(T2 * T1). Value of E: -2.92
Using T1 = 0.014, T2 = 0.083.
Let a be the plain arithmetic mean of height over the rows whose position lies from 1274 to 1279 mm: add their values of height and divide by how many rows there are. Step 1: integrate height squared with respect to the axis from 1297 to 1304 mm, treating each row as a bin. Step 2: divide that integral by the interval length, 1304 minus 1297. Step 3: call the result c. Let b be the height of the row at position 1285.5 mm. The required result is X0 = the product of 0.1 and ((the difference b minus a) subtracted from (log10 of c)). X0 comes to 1.7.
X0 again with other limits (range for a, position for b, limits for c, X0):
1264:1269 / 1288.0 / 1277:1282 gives 1.5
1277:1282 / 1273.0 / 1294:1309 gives 0.2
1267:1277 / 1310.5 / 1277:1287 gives 0.7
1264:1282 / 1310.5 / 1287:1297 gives 0.6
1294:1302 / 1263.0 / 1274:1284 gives 0.3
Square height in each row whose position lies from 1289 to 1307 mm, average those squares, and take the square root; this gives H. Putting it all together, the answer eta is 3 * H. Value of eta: 102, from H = 34.0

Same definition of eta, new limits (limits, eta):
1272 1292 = 95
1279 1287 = 87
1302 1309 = 99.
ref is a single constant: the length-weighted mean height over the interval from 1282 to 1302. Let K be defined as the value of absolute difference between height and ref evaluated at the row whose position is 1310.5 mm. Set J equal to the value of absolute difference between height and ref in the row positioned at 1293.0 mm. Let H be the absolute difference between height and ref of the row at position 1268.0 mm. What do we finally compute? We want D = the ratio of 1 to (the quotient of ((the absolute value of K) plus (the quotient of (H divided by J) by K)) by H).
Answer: 2.14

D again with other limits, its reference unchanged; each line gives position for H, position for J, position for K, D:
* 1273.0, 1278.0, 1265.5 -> 1.18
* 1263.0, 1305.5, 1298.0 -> 0.79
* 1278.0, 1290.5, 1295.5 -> 0.83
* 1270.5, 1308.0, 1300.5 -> 1.09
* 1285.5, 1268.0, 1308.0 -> 3.10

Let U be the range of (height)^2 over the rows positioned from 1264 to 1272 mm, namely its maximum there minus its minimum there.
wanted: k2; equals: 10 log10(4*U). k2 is 24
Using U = 57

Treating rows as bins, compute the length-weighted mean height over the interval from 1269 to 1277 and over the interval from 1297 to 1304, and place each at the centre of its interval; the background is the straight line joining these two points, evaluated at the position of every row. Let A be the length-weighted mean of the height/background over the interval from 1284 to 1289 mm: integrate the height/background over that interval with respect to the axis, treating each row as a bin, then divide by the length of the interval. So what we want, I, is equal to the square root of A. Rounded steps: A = 0.65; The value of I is 0.80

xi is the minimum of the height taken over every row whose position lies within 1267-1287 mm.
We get 21.82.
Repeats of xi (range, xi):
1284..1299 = 21.82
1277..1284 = 29.44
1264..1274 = 35.21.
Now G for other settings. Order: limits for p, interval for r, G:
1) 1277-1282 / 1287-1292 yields 1.44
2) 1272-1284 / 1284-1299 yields 1.48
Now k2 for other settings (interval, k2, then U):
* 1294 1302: 16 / 11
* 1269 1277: 19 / 22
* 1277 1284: 32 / 421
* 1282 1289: 32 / 391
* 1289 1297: 30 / 280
